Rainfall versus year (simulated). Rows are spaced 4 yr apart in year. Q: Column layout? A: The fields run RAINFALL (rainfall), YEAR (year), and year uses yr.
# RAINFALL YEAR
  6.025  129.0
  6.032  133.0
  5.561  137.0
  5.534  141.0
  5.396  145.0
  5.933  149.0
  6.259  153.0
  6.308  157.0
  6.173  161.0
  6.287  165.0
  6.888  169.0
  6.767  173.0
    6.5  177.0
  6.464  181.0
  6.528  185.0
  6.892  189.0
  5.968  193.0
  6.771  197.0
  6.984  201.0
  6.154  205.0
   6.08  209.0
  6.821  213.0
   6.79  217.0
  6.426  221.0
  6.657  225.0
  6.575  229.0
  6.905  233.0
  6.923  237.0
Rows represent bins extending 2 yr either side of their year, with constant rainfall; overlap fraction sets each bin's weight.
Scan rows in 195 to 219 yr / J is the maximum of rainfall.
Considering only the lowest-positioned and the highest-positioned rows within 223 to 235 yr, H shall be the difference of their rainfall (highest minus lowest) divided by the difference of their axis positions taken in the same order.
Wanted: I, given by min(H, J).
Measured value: 0.03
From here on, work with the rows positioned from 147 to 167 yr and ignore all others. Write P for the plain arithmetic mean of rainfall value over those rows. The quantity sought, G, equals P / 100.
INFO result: 0.0619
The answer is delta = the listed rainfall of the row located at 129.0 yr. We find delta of 6.025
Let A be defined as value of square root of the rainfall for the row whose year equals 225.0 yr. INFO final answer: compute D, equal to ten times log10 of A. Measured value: 4.12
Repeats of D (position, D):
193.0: 3.88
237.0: 4.20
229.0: 4.09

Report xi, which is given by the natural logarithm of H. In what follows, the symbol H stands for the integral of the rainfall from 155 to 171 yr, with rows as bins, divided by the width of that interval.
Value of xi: 1.858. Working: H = 6.41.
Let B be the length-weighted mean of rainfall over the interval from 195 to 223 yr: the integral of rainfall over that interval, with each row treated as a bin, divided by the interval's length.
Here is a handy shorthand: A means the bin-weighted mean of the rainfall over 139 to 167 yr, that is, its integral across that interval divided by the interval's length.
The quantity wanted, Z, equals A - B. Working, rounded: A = 6.0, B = 6.58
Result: -0.59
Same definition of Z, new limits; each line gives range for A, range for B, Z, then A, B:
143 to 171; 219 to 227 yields -0.36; 6.2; 6.54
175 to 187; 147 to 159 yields 0.33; 6.5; 6.17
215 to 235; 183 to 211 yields 0.19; 6.7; 6.48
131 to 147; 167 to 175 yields -1.20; 5.6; 6.83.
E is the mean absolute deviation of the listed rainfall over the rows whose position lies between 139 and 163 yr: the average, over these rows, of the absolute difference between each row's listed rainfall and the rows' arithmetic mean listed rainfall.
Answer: 0.31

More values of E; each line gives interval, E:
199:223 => 0.32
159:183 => 0.21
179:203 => 0.28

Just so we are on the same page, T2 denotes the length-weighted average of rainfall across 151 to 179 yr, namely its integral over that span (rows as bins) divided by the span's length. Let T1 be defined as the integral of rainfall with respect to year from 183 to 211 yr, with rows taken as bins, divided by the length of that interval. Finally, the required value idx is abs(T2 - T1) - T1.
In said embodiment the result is -6.5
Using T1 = 6.48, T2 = 6.45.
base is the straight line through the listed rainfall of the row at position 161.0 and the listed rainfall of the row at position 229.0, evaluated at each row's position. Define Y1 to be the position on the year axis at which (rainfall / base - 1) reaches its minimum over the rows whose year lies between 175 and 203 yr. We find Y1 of 193.0 yr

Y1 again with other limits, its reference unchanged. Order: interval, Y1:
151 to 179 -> 161.0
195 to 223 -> 209.0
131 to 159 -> 145.0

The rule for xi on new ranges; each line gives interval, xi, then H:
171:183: 1.884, 6.58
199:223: 1.878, 6.54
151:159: 1.838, 6.28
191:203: 1.883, 6.57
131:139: 1.757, 5.80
